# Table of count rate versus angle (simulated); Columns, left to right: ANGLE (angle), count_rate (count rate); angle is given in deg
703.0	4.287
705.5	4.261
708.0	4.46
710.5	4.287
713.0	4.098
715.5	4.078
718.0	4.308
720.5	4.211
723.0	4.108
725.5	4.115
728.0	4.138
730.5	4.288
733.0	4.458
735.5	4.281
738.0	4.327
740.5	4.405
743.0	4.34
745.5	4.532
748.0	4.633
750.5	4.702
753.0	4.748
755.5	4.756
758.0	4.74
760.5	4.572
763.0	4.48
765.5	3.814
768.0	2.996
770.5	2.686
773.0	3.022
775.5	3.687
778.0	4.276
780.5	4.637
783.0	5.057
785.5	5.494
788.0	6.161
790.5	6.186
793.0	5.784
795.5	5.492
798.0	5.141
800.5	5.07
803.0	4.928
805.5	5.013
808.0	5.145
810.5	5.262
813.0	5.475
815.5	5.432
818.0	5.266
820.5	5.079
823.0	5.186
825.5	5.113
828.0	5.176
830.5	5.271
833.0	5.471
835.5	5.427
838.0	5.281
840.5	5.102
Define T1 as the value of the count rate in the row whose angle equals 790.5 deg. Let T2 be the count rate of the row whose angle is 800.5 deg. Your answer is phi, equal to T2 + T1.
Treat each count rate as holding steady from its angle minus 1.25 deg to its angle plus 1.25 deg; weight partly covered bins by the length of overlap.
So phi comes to 11.3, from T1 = 6.186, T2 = 5.07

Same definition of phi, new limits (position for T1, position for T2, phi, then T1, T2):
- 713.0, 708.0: 8.6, 4.098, 4.46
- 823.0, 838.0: 10.5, 5.186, 5.281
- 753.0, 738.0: 9.1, 4.748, 4.327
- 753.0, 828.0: 9.9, 4.748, 5.176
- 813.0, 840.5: 10.6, 5.475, 5.102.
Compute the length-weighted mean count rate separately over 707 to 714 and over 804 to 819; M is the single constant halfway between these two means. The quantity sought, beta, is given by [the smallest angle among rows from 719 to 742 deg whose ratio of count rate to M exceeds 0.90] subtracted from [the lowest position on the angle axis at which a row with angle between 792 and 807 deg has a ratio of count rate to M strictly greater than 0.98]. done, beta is 60.0 deg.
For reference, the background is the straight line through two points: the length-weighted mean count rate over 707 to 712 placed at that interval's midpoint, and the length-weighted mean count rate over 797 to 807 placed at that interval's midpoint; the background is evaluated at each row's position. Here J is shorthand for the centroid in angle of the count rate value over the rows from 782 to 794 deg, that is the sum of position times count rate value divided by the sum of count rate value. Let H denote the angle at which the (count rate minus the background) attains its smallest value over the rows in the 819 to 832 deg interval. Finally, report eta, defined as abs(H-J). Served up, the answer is 37.3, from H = 825.5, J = 788.2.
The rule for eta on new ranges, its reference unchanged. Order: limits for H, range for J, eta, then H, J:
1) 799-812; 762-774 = 35.6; 803.0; 767.4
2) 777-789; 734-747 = 37.4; 778.0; 740.6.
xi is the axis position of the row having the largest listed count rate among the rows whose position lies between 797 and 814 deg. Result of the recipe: 813.0 deg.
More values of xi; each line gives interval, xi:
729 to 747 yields 745.5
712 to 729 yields 718.0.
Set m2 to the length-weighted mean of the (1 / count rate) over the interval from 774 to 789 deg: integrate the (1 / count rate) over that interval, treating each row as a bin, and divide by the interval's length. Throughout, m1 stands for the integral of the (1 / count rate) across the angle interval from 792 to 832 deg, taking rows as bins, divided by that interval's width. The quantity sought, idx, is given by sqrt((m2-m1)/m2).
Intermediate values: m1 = 0.191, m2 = 0.213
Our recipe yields 0.32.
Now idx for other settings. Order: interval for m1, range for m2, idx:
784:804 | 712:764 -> 0.45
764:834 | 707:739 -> 0.31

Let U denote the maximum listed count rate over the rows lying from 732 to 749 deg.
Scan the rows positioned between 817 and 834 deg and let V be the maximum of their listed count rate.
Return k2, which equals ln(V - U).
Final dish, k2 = -0.2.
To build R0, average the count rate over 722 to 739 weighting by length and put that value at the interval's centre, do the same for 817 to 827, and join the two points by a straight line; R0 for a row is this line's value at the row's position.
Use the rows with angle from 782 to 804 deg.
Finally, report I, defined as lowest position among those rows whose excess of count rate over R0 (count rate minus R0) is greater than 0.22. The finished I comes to 783.0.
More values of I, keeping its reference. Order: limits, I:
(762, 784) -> 783.0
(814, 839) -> 815.5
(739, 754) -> 750.5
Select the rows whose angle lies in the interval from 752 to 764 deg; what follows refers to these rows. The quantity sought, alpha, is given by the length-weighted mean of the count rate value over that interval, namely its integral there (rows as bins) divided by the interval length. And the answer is 4.7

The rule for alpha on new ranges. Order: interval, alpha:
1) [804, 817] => 5.3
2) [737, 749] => 4.4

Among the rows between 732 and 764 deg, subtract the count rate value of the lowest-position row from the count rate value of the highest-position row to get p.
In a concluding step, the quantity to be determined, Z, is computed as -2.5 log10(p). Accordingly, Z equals 4.1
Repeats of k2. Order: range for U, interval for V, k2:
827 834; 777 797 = -0.3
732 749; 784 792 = 0.4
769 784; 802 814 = -0.9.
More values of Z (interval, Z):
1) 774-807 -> -0.3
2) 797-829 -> 3.6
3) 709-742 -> 2.3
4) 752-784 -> 1.3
